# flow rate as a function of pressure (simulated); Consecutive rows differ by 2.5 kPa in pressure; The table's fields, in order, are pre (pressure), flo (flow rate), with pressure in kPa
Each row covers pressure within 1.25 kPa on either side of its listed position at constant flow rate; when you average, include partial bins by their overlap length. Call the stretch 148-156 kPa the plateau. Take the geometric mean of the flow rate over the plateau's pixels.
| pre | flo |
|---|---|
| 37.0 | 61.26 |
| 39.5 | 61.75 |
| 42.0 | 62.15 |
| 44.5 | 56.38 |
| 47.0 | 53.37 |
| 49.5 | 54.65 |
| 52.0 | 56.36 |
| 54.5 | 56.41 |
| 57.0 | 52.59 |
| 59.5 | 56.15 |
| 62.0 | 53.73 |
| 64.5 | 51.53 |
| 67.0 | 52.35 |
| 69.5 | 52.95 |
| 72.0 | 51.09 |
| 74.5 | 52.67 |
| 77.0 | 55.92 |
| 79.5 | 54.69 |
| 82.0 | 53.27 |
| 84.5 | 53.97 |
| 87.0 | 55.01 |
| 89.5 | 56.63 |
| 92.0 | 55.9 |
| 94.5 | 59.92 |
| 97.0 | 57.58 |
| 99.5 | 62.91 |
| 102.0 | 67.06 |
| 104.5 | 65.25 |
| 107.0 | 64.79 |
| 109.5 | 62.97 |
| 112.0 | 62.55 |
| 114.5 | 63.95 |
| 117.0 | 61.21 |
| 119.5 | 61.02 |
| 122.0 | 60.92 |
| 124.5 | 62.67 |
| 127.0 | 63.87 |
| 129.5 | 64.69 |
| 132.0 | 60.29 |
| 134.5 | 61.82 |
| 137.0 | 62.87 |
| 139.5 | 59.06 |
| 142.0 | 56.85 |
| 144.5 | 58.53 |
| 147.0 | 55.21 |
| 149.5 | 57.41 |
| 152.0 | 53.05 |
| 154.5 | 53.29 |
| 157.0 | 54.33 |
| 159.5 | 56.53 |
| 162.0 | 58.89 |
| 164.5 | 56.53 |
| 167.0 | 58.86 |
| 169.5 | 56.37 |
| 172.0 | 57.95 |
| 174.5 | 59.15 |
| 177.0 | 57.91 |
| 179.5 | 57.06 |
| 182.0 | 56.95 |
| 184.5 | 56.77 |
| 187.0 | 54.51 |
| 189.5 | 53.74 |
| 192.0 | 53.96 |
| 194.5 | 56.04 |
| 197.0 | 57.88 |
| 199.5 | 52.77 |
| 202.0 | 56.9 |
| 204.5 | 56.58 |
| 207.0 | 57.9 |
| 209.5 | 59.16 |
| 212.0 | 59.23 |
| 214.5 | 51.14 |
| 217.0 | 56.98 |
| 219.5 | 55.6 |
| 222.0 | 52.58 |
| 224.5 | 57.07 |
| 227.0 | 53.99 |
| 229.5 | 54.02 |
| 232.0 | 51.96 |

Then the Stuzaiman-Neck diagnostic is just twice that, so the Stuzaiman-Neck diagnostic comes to 109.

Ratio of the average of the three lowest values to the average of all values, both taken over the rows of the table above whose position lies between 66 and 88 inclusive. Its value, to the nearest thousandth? 0.972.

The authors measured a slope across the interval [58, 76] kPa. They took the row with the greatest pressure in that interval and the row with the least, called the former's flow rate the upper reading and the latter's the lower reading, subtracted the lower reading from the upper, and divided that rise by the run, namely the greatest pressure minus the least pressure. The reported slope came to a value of -0.23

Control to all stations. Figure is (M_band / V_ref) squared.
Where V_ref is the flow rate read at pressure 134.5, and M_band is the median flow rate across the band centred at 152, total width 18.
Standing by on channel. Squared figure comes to 0.80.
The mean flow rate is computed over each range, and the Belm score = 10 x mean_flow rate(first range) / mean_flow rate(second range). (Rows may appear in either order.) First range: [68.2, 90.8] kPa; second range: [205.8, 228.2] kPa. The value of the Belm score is 9.7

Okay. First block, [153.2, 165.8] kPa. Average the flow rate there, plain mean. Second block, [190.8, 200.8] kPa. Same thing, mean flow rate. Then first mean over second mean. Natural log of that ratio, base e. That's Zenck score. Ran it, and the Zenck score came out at 0.01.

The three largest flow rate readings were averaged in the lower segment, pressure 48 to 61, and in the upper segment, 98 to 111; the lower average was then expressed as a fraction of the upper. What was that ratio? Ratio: 0.857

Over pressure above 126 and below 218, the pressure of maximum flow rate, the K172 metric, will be 129.5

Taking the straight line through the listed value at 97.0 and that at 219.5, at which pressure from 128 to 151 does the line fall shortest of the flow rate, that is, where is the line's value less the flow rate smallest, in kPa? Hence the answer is 129.5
